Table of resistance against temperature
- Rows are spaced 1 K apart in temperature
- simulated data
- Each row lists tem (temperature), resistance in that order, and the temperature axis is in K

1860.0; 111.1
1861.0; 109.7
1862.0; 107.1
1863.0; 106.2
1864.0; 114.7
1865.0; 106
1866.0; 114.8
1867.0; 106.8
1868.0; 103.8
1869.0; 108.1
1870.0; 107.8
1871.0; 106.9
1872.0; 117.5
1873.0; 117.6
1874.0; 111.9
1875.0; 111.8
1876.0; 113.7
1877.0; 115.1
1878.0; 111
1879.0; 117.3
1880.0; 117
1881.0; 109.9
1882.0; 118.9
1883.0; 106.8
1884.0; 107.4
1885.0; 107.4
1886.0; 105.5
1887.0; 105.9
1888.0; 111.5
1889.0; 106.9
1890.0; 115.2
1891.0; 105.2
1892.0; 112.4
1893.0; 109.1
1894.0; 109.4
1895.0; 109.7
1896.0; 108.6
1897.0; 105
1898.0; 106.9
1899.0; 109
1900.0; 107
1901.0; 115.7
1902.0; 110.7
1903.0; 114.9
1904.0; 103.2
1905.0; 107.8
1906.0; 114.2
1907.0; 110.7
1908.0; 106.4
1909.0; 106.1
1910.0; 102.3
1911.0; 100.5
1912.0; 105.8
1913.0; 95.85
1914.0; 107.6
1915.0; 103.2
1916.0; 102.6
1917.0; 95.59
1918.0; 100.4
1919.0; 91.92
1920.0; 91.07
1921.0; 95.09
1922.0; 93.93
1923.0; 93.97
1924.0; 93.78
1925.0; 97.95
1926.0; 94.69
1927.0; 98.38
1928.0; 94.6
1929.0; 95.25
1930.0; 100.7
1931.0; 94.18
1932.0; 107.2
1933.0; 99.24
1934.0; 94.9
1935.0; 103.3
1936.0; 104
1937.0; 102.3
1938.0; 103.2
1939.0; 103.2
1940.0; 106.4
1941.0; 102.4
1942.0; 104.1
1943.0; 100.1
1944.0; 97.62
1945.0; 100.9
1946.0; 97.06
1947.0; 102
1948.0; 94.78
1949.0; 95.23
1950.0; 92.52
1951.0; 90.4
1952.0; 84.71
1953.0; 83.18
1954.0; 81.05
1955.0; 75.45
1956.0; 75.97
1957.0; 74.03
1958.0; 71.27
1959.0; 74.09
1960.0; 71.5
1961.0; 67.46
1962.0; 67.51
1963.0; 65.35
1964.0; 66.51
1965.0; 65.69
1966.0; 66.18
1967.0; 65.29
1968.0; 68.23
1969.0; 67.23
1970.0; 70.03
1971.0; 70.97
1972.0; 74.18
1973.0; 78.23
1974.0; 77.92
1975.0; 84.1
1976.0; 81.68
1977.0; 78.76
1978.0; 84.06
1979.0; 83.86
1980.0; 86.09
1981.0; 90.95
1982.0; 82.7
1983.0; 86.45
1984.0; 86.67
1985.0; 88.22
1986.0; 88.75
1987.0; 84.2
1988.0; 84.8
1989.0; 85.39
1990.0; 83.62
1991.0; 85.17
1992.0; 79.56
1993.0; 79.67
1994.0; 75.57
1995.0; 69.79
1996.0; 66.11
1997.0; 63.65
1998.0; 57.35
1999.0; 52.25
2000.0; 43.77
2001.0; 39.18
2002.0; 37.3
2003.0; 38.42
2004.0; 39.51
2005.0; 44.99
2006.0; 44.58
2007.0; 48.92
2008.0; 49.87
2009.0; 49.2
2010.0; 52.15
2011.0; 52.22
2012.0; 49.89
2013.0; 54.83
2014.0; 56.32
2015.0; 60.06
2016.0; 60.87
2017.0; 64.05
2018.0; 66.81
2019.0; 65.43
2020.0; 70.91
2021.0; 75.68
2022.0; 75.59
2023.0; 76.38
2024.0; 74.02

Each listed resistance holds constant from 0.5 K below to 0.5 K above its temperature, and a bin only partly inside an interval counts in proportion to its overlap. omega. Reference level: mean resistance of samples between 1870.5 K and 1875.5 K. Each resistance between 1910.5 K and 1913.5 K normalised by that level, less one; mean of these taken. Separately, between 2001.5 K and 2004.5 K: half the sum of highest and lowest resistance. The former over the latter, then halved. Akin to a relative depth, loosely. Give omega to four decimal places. -0.0014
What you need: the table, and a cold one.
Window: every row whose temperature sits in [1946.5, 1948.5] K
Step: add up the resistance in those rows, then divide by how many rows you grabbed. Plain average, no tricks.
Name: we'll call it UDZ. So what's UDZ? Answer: 98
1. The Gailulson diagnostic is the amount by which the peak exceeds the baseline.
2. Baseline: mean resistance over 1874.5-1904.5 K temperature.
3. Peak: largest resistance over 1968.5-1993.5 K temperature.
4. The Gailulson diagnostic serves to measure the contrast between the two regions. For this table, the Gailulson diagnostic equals -19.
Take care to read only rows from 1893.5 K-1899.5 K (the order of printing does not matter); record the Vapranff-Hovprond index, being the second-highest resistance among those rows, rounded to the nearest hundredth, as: 109.40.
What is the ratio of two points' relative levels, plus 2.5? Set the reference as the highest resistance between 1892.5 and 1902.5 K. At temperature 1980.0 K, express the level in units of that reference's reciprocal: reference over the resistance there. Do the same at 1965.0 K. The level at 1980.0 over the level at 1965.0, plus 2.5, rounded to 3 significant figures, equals 3.26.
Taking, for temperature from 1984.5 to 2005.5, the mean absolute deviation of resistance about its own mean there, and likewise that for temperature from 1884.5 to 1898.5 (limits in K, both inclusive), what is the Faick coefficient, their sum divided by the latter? 8.2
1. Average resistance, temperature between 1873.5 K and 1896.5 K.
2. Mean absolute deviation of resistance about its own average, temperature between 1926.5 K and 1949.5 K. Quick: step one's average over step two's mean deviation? 32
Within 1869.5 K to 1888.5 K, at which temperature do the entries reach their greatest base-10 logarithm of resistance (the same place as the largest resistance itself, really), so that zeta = 1882.0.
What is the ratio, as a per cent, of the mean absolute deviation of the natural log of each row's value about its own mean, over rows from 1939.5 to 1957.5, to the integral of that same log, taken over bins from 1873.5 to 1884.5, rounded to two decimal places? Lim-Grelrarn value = 0.19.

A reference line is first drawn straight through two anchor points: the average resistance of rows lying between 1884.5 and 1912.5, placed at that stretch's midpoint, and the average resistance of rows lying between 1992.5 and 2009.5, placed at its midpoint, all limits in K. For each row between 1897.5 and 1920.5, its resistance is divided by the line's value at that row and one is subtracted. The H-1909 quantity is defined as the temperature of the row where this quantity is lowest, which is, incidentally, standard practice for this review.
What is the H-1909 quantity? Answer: 1920.0 K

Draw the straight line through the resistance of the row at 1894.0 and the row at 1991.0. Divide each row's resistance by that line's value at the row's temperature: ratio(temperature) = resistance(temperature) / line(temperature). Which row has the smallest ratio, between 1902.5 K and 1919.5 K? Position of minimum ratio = 1919.0 K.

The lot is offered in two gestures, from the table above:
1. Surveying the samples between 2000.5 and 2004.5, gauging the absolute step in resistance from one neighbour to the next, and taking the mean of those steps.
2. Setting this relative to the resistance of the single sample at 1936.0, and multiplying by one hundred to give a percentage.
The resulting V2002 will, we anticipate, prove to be 1.3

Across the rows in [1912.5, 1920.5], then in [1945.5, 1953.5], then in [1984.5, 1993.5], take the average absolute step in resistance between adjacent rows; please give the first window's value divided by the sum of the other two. 1.0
